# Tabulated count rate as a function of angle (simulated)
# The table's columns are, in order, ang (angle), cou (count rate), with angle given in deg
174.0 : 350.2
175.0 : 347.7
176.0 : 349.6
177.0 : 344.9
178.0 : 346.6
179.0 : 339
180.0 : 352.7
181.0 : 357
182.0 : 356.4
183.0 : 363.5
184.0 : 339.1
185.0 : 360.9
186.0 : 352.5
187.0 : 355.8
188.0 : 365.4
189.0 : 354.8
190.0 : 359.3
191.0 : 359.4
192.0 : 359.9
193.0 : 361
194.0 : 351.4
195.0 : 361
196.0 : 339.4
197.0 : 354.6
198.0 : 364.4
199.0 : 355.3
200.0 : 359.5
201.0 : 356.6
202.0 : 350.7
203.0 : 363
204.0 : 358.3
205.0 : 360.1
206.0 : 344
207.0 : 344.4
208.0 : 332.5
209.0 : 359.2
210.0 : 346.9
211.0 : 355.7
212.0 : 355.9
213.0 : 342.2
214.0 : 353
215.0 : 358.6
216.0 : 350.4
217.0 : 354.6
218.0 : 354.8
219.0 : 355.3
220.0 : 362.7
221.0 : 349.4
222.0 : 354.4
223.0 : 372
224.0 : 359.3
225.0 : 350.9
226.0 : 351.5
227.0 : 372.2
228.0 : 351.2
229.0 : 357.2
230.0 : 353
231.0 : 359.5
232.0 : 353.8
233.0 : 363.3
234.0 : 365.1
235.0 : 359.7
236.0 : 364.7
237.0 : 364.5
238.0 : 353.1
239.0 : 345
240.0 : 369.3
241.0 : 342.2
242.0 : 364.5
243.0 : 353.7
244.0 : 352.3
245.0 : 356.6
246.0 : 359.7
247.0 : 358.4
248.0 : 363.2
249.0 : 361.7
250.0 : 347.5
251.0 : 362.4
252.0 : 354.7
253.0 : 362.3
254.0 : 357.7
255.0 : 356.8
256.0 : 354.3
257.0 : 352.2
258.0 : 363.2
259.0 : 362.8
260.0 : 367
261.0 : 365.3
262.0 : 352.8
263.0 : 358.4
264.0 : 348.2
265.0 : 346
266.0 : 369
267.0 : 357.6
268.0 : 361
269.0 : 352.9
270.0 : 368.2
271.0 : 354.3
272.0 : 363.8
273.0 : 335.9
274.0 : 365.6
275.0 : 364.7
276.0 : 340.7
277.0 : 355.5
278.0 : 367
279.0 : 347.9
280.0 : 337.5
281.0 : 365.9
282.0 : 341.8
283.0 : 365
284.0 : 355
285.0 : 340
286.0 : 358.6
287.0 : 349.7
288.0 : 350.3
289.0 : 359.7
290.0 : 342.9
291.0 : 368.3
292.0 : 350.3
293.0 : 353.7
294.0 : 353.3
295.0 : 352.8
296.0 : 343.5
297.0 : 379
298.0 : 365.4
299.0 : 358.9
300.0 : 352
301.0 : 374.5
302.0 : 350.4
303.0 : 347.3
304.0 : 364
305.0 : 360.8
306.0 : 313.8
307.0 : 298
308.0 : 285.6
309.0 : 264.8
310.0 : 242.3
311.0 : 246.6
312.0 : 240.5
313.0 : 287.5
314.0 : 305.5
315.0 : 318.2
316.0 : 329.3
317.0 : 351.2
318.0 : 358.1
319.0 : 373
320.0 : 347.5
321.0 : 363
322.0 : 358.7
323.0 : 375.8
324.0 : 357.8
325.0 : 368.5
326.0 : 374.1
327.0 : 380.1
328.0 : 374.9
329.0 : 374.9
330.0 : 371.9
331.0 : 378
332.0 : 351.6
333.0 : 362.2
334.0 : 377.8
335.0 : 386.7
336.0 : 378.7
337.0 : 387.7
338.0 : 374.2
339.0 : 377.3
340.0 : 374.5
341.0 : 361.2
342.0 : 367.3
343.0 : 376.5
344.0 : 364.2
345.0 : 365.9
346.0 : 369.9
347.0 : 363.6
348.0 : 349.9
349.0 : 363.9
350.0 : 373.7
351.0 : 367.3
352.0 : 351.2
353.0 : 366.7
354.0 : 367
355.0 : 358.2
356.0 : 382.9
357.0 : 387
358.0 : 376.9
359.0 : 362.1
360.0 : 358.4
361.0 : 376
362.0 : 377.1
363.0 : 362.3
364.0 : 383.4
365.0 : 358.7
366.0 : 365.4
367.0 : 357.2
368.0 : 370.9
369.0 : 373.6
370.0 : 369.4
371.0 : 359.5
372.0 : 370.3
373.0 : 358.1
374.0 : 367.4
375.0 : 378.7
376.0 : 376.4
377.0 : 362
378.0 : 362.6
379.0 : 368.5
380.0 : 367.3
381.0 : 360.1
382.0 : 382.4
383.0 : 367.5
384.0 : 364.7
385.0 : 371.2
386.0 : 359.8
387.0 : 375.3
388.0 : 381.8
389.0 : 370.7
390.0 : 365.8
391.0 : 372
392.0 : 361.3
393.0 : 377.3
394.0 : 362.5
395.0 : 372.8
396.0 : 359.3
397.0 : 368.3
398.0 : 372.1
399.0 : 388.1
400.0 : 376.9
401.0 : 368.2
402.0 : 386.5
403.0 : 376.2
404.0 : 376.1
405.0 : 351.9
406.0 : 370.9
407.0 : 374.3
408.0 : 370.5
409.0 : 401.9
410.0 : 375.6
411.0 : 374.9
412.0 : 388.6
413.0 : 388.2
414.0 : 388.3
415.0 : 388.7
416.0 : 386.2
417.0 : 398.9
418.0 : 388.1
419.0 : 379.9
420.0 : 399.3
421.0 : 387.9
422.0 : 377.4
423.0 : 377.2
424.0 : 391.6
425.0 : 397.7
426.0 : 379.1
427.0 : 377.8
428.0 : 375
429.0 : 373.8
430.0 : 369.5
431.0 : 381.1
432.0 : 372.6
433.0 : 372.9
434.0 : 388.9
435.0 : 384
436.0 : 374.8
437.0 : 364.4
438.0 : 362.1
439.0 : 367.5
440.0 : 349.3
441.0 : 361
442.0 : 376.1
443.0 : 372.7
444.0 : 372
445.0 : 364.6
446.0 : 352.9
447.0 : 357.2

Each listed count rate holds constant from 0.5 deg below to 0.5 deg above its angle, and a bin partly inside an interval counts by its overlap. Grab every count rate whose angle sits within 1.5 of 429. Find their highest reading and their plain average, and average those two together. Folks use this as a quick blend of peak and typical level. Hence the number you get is 374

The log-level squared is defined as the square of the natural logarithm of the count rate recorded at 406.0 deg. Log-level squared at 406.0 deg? 35.0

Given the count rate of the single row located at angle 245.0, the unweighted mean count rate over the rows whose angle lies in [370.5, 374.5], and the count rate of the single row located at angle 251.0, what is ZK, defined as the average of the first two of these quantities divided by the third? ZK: 0.99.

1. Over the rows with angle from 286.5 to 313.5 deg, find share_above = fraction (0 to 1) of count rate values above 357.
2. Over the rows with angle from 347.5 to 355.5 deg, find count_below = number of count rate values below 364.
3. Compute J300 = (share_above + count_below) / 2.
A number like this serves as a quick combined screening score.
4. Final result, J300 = 2.1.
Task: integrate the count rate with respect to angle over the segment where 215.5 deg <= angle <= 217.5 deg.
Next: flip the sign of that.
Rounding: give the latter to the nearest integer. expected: -705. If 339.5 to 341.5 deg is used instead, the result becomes -736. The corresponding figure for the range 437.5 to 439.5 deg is -730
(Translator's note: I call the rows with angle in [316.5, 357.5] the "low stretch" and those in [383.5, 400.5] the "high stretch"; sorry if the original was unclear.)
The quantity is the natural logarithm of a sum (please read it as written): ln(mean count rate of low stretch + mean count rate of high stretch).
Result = 6.61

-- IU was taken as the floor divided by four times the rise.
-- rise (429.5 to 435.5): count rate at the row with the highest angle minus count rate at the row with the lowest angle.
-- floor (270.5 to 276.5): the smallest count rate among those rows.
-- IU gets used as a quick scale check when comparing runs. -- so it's 6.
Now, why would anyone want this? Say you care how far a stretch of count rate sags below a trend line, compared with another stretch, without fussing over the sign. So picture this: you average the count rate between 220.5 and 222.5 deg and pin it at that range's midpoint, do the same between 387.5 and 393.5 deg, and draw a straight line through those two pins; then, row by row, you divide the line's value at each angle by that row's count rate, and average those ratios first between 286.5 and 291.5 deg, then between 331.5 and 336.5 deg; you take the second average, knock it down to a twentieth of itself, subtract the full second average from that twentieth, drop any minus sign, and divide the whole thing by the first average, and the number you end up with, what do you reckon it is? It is 0.920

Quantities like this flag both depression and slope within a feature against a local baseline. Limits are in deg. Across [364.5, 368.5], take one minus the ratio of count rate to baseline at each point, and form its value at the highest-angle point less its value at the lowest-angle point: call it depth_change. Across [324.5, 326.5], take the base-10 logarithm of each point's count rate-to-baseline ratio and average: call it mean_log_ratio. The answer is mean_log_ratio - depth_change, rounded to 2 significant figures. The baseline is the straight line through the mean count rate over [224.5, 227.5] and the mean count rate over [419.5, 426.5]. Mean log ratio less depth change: 0.029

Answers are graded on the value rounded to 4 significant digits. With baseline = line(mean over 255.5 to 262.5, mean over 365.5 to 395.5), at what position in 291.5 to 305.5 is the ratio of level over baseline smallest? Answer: 296.0 deg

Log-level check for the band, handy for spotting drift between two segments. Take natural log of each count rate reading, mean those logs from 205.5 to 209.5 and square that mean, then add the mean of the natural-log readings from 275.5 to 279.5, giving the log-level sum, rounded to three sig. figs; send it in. 40.0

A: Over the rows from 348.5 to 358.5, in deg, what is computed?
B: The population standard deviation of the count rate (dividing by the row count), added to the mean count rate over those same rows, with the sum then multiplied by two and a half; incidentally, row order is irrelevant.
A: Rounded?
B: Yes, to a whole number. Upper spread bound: 950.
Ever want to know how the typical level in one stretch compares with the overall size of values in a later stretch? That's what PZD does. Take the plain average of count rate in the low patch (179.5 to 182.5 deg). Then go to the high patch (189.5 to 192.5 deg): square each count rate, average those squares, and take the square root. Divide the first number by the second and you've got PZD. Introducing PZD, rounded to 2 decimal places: 0.99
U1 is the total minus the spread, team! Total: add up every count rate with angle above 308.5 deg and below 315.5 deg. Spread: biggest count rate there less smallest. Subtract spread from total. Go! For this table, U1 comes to 1828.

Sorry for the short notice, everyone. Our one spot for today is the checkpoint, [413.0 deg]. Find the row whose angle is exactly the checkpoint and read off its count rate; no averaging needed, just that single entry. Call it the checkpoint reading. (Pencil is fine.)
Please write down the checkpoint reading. 388.2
